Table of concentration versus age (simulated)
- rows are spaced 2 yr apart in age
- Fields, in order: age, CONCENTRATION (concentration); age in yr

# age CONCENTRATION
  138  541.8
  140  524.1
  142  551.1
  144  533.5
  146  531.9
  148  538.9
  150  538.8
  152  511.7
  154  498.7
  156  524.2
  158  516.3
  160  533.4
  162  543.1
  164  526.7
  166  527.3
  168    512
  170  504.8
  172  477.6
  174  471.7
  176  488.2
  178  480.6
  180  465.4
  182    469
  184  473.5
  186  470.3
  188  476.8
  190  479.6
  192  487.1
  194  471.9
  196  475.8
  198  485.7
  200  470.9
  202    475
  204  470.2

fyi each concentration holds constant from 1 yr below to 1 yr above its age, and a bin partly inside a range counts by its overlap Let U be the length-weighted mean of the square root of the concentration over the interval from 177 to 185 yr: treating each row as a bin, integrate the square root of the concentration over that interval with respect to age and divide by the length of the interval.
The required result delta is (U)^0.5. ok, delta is 4.66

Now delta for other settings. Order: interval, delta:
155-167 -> 4.79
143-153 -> 4.80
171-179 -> 4.68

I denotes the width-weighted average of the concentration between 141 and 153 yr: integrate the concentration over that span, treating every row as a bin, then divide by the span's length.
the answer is 534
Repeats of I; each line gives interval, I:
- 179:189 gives 471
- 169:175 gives 485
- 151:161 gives 517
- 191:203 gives 478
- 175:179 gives 484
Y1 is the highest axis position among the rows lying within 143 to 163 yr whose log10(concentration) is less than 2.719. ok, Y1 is 158 yr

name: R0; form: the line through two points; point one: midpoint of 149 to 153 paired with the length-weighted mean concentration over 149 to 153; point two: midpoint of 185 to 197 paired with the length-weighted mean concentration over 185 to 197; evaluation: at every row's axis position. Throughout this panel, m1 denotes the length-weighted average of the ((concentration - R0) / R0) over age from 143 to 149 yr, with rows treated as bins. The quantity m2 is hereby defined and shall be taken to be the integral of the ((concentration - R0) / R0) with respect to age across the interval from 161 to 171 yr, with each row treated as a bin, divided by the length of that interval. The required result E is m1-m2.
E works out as -0.024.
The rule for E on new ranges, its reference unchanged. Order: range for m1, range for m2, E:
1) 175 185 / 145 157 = -0.028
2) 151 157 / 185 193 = -0.018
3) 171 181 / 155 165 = -0.065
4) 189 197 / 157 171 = -0.018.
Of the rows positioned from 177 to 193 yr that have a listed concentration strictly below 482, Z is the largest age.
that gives 190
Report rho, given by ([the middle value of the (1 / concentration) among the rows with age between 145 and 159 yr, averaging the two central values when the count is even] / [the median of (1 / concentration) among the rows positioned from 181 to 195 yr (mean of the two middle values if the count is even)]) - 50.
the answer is -49.1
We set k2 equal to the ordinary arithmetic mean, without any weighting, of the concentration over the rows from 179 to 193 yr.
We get 475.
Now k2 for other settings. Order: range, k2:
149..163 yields 524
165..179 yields 495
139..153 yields 533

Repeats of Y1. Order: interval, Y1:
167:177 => 176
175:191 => 190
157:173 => 172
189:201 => 200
